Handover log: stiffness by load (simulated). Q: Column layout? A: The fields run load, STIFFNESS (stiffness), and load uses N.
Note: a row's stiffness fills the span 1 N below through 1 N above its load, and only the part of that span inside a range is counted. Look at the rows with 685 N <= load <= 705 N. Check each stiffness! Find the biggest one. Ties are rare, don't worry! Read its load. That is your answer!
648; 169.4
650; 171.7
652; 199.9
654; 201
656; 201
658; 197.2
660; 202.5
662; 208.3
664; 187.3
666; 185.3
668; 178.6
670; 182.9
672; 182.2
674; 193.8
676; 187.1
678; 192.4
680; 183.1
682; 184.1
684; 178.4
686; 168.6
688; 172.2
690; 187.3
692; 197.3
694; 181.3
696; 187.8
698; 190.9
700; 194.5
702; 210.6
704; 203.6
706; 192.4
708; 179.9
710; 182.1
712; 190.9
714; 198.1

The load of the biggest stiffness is 702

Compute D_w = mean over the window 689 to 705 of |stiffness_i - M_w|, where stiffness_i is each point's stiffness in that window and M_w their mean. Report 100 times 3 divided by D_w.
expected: 41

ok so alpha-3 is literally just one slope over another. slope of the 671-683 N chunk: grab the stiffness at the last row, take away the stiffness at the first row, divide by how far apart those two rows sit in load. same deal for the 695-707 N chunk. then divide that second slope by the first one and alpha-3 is 2.4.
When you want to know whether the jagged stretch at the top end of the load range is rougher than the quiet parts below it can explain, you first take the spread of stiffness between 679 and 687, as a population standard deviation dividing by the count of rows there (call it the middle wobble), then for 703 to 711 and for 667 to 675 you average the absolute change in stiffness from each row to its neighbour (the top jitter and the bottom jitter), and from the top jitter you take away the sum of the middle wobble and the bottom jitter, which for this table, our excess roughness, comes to -3.0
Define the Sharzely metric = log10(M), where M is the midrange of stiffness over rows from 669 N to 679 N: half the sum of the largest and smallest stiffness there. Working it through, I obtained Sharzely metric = 2.27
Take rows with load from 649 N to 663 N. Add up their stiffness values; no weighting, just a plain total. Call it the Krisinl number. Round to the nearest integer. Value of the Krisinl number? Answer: 1382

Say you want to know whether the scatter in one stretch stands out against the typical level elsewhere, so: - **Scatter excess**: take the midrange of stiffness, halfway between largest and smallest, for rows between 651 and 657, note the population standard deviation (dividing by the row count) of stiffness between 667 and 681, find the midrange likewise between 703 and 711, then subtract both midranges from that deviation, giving -387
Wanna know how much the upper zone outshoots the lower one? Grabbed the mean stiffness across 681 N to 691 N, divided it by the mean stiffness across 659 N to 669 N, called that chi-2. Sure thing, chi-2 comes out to 0.93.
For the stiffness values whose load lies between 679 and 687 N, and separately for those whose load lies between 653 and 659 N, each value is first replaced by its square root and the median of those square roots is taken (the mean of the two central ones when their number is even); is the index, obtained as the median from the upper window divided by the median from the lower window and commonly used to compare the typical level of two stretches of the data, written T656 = 0.948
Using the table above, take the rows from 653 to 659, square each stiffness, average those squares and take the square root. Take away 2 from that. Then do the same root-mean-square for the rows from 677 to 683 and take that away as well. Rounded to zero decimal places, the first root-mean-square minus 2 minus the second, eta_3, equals 11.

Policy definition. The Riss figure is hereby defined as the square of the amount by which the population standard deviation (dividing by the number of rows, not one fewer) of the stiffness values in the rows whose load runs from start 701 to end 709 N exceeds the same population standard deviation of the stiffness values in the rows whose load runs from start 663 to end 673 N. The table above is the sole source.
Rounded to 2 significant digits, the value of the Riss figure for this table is 75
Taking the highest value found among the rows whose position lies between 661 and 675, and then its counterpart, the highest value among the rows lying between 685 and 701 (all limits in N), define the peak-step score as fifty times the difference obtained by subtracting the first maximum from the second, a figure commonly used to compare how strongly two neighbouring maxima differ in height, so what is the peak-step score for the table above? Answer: -550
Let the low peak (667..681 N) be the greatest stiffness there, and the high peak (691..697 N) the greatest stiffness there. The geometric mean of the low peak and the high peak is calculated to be 196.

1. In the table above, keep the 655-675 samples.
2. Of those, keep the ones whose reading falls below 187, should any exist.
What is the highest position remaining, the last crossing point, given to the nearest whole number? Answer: 672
